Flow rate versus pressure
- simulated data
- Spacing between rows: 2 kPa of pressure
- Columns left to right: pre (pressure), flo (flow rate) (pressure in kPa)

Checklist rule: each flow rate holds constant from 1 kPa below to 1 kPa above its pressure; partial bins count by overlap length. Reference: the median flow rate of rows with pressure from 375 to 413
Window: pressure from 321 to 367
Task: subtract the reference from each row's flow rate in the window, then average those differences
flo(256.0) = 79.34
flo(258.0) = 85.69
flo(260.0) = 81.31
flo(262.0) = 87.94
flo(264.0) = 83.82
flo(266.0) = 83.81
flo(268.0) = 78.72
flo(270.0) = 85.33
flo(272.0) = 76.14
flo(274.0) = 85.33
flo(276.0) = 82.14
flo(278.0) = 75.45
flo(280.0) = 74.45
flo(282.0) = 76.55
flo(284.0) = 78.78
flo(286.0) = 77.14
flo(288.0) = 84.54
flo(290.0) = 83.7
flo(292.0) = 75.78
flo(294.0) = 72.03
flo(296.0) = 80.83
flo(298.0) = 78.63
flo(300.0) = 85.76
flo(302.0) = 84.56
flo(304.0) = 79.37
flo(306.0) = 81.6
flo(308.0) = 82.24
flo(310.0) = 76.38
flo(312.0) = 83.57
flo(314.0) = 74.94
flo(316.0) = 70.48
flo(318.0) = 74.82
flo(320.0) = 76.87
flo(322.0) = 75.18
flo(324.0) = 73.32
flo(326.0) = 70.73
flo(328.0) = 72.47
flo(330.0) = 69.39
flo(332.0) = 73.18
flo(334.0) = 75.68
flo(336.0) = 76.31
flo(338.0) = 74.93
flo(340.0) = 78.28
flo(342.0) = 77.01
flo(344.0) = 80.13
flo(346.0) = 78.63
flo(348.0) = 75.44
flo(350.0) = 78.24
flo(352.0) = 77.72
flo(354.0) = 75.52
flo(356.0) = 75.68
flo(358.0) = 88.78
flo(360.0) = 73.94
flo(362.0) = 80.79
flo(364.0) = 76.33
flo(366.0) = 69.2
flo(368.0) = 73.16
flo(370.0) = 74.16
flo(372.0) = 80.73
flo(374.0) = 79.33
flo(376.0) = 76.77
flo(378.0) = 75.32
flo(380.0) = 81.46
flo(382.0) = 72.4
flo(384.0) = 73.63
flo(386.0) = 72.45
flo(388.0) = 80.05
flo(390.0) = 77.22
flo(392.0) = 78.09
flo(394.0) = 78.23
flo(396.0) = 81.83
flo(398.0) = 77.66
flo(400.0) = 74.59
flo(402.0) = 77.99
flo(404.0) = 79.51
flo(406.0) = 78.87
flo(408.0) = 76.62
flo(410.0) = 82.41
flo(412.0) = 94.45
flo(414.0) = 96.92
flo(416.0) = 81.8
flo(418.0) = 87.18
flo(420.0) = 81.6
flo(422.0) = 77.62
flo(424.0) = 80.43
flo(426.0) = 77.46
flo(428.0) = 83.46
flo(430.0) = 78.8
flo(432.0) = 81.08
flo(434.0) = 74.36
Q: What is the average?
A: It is -2.0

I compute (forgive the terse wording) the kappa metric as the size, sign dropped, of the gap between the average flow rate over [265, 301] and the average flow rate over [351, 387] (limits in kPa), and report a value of 3.2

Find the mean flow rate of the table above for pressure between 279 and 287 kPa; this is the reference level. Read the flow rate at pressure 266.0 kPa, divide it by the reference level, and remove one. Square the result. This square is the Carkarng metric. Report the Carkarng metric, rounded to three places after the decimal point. 0.009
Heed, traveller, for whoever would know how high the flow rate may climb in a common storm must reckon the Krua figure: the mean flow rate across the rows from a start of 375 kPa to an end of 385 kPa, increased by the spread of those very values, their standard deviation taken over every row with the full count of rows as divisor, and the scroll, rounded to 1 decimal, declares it 79.1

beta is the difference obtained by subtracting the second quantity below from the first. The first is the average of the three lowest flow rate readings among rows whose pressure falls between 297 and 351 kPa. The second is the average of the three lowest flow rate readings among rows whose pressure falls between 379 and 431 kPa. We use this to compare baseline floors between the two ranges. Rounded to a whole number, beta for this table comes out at -3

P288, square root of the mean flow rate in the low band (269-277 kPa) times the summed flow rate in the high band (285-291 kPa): 142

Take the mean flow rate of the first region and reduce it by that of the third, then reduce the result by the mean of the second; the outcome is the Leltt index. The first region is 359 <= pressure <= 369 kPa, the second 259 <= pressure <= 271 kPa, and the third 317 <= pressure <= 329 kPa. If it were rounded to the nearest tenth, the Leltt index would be -82.7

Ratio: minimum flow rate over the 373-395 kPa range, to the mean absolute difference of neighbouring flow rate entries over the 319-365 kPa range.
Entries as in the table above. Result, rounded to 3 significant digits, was 20.8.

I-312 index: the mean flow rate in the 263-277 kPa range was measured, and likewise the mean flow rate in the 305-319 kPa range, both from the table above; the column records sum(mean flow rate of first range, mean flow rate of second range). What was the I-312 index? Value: 160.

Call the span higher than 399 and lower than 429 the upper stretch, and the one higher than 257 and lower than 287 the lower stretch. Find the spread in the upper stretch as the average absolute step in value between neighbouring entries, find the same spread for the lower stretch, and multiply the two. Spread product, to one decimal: 22.2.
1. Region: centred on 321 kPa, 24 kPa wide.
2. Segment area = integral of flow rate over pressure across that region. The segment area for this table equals 1783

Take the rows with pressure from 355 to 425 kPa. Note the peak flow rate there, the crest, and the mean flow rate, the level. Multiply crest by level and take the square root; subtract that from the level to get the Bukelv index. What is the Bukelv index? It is -8.5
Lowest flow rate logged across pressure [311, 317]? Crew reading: 70.48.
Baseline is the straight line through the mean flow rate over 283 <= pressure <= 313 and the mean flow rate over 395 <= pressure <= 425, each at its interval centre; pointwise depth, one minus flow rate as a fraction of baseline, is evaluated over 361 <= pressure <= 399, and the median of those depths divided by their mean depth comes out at 0.94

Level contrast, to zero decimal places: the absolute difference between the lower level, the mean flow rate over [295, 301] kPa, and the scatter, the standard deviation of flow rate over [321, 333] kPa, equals 80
